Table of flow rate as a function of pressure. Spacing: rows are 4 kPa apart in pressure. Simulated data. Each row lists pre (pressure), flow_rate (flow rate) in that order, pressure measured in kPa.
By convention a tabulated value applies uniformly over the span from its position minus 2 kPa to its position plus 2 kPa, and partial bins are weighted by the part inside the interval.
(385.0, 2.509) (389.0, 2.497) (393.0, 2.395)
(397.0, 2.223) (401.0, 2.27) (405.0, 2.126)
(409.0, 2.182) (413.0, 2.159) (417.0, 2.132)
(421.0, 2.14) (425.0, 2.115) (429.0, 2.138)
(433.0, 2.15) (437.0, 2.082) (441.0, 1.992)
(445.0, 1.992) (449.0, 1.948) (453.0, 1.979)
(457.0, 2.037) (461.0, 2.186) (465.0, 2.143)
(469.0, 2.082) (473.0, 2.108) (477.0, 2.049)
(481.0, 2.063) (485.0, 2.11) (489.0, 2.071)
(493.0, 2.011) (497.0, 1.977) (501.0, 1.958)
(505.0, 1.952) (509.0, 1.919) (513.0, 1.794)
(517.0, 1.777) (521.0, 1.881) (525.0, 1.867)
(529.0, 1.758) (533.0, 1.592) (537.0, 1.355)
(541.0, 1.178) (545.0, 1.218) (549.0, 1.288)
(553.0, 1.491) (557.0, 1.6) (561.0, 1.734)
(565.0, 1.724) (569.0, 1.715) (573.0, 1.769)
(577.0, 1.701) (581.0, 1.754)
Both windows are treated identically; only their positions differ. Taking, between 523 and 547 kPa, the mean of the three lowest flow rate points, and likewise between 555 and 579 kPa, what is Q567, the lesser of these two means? 1.25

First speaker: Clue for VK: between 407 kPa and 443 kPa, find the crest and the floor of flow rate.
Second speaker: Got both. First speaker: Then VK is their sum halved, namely 2.09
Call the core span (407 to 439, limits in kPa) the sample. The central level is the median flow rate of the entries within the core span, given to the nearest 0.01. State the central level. 2.14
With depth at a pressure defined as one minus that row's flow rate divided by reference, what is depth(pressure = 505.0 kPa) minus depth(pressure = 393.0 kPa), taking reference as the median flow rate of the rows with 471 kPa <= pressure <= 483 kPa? 0.2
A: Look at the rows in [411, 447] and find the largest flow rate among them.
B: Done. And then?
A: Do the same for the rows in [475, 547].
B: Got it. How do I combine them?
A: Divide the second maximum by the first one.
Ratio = 0.977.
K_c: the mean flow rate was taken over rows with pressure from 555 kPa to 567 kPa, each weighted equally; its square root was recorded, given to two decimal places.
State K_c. 1.30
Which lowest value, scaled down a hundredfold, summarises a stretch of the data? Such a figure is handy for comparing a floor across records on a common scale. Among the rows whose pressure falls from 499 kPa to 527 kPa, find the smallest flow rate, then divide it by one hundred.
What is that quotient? 0.0178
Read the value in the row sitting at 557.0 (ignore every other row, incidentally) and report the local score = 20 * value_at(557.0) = 32.0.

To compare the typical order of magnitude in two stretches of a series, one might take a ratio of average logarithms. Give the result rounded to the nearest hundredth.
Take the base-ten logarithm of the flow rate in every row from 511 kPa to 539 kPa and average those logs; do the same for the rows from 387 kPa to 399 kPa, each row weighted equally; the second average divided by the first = 1.61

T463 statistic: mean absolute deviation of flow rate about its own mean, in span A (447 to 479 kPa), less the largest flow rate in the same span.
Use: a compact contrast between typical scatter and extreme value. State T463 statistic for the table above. -2.12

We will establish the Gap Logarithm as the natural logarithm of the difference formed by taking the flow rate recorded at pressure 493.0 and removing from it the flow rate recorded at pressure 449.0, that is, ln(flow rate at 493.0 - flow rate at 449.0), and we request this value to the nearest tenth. -2.8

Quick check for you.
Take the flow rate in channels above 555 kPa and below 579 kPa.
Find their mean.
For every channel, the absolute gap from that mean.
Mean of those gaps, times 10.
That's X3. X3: 0.38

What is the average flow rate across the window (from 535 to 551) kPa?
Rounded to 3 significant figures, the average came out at 1.26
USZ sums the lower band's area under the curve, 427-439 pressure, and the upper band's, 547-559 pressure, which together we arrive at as 43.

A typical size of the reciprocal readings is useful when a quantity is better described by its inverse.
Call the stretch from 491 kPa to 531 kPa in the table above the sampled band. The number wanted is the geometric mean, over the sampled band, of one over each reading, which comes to 0.53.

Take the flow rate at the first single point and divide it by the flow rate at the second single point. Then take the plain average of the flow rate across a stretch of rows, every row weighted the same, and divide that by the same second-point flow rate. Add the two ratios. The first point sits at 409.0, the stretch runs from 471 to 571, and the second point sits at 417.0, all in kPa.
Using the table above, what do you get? 1.85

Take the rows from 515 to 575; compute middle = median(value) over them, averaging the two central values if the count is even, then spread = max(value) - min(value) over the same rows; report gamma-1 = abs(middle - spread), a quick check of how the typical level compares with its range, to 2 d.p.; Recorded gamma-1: 1.01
